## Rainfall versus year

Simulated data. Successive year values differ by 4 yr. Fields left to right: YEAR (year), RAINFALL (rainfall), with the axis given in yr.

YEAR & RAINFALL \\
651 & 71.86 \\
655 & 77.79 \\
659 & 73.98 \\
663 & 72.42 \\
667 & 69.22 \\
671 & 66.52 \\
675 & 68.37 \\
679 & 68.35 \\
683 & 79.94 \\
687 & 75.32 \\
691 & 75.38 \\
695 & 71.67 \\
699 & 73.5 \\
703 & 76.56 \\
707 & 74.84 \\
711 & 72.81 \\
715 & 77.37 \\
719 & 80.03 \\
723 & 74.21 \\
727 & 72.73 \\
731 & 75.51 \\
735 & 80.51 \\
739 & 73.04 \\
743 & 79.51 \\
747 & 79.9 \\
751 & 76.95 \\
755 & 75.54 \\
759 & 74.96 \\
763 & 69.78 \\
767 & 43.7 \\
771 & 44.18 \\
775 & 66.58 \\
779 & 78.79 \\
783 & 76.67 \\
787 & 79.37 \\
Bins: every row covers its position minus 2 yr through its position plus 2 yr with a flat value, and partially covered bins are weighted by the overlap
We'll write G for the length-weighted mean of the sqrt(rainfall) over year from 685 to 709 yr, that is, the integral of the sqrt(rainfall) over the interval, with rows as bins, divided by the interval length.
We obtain 8.63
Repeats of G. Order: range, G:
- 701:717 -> 8.68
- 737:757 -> 8.77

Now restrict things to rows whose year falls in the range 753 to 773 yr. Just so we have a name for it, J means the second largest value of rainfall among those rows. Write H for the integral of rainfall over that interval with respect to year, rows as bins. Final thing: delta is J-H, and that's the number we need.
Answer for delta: -1158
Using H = 1233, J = 74.96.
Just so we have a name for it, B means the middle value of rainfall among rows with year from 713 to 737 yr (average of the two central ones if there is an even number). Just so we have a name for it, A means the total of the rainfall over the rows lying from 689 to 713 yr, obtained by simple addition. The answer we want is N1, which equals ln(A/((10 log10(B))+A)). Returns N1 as -0.041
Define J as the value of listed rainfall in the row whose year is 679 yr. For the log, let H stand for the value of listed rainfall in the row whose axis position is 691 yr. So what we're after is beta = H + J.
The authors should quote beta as 144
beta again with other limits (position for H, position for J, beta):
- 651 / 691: 147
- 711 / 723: 147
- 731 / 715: 153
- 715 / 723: 152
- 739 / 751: 150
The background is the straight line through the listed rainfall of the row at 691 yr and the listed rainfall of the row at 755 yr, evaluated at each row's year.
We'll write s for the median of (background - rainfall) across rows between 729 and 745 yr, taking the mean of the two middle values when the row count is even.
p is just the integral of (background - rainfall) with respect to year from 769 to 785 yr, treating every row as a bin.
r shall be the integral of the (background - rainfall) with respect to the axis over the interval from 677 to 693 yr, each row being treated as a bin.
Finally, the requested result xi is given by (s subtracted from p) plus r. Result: 157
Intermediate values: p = 145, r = 10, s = -2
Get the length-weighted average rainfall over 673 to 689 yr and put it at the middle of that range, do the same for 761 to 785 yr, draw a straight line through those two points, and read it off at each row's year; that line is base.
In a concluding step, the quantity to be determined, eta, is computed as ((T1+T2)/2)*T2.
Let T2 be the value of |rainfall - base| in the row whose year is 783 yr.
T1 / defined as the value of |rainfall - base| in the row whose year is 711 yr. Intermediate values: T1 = 3.0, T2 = 14.4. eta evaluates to 126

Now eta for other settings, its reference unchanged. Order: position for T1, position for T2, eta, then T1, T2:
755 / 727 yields 34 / 10.4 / 4.6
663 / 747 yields 113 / 2.5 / 13.9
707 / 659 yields 4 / 4.6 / 1.3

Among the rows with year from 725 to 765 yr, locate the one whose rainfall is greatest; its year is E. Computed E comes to 735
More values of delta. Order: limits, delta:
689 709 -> -1412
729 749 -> -1474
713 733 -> -1442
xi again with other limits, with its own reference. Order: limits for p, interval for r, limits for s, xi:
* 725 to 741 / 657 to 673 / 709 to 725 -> 77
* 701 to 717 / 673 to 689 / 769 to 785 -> 34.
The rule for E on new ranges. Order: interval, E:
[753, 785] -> 779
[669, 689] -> 683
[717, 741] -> 735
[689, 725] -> 719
